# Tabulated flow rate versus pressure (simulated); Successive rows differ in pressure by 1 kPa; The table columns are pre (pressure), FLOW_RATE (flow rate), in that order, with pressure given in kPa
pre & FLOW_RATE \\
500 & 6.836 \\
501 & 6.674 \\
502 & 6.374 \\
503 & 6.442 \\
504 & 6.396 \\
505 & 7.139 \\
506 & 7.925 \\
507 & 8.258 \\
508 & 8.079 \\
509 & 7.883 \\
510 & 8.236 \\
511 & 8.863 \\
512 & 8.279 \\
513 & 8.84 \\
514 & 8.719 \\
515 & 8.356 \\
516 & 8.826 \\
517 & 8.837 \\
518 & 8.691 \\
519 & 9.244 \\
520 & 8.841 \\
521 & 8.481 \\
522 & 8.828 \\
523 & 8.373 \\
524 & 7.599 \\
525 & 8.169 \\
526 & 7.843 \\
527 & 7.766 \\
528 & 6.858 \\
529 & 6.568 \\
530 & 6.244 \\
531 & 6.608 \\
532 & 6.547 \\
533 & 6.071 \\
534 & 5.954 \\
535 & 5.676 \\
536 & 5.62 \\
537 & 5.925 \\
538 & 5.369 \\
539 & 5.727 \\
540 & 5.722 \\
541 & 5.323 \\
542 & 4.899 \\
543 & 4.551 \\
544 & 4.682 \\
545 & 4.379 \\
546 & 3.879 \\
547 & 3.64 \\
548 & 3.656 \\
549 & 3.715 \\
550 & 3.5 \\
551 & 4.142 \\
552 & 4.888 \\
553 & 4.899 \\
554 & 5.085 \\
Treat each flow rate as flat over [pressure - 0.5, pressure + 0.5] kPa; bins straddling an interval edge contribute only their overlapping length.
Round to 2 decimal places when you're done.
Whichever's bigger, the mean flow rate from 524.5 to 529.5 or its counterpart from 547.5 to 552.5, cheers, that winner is 7.44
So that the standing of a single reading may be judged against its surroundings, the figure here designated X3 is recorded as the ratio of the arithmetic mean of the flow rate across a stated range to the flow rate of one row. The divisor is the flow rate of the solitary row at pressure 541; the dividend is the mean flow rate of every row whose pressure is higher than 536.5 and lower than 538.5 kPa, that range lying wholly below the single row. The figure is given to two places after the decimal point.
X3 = 1.06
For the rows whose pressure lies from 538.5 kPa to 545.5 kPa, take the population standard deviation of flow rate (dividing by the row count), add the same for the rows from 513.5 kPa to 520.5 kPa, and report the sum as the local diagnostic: 0.76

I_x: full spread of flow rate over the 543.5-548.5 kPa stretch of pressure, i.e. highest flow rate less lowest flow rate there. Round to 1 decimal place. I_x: 1.0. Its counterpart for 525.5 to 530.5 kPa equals 1.6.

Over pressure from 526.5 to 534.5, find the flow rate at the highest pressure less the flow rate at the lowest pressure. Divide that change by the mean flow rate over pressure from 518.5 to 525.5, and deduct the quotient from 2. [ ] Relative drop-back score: 2.21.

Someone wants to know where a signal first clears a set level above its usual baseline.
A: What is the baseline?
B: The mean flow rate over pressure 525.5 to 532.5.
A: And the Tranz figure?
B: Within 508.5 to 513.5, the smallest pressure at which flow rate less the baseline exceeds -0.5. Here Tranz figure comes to 509 kPa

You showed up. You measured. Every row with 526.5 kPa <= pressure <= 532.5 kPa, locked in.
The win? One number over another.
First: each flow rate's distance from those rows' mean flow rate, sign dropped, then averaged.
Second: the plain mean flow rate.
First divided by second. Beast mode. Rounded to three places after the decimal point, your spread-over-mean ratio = 0.054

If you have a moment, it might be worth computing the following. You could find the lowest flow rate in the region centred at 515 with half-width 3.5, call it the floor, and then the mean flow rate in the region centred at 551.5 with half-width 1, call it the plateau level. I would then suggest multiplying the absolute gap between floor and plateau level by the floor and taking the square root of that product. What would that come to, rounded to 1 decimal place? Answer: 5.6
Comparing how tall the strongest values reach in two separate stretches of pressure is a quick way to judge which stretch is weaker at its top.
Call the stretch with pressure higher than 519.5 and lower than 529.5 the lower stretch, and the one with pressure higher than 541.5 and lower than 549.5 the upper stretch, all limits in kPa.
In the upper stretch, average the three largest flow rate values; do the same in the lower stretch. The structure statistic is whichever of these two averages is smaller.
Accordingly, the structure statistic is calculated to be 4.7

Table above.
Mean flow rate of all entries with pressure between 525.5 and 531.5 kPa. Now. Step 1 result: 7.0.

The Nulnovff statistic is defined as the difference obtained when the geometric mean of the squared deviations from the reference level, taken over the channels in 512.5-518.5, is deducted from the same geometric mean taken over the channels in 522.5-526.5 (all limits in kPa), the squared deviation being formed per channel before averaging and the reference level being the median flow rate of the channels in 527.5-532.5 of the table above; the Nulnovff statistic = -2.6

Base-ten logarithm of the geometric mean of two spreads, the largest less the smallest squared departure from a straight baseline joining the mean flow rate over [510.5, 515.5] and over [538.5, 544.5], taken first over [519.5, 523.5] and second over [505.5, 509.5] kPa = 0.0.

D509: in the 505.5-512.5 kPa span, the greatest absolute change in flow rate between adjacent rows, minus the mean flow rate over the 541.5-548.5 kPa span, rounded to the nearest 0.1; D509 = -3.6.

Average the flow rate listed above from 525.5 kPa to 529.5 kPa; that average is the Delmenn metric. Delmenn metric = 7.3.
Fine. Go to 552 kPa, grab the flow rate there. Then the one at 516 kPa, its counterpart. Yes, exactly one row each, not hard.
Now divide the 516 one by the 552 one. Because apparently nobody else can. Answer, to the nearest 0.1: 1.8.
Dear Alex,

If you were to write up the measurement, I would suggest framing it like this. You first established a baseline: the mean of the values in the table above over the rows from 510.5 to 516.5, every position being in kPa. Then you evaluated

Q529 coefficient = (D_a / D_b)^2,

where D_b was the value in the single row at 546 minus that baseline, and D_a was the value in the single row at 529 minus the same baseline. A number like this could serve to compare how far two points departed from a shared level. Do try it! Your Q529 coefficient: 0.2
